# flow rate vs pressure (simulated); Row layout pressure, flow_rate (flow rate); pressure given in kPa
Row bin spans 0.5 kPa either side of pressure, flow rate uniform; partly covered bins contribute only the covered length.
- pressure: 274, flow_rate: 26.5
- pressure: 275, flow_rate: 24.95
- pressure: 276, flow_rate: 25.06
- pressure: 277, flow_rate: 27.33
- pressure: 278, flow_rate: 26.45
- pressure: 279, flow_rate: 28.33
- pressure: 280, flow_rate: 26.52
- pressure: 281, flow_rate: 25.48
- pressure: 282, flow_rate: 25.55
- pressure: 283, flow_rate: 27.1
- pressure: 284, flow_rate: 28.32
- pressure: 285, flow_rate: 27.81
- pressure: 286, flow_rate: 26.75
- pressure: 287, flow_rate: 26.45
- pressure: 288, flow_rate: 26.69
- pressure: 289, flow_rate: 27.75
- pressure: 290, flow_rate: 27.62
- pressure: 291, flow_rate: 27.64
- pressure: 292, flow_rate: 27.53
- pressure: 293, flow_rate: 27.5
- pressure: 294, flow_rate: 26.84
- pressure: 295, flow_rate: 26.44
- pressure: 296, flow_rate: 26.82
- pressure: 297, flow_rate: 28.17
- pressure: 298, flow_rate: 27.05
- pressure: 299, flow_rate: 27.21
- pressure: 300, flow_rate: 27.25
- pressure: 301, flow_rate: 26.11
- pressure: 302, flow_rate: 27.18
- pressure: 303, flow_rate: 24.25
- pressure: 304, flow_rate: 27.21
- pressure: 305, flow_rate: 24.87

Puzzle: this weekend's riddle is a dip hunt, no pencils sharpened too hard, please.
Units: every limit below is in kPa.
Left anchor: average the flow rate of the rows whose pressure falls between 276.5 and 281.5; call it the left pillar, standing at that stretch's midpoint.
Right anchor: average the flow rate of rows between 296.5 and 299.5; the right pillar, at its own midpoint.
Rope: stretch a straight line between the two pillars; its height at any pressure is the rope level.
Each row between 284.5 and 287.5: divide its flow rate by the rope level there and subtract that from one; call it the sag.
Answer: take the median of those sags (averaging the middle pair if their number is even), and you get 0.012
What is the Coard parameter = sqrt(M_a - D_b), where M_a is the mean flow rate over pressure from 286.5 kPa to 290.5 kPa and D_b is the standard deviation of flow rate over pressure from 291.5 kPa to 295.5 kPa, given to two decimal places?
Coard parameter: 5.16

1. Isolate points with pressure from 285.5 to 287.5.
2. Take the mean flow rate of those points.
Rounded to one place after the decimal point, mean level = 26.6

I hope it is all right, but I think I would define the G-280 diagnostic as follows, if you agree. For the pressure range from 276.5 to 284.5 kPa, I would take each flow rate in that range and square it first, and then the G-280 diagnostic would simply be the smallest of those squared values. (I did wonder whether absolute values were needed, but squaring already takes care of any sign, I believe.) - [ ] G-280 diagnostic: 649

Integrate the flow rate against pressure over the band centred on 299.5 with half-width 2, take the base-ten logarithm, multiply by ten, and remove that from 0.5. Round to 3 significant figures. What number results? -19.8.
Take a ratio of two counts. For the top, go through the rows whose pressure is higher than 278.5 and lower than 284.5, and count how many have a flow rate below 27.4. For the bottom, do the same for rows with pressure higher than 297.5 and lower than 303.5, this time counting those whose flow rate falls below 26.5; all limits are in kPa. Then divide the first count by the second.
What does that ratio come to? 2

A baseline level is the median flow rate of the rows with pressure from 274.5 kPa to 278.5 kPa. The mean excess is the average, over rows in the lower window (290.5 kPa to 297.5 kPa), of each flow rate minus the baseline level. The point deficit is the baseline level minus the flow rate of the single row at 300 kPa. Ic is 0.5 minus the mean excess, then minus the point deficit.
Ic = 0.5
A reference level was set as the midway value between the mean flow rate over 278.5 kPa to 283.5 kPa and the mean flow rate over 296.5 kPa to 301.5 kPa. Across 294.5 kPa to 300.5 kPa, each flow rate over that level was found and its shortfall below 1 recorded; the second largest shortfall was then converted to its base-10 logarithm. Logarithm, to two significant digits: -2.7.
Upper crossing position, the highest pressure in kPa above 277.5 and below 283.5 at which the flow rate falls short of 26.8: 282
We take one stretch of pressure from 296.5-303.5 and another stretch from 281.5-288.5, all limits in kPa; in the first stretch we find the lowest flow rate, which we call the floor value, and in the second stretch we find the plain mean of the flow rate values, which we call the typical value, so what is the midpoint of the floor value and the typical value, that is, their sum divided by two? 25.60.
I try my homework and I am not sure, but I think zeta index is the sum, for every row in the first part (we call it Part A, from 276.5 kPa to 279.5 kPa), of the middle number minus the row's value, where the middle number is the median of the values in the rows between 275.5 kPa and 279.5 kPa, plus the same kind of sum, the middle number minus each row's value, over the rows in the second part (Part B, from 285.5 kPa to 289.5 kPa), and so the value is -1.5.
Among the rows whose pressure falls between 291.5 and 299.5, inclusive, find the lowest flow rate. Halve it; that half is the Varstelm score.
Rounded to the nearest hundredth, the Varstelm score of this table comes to 13.22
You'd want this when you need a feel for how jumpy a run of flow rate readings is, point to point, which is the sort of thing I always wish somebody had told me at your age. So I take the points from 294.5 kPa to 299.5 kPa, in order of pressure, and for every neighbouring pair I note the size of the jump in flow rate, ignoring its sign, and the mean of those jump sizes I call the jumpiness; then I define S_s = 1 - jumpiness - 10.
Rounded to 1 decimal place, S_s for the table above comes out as -9.8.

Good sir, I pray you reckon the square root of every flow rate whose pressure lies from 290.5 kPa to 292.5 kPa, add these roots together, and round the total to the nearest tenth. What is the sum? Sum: 10.5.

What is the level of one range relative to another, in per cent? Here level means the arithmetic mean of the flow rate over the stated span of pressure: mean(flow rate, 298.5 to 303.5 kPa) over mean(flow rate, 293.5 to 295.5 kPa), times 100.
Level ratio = 99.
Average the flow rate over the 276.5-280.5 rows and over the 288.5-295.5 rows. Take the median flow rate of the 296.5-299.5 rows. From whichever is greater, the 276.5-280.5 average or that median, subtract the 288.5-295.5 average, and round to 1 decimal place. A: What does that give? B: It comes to -0.1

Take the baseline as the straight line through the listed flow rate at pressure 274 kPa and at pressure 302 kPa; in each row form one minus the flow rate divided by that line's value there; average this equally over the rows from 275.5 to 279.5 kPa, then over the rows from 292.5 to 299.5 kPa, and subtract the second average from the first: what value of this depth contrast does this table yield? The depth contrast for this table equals -0.004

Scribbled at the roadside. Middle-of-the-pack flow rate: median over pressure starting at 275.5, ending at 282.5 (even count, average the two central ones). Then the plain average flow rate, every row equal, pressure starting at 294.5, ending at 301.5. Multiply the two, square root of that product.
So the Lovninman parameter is 26.7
